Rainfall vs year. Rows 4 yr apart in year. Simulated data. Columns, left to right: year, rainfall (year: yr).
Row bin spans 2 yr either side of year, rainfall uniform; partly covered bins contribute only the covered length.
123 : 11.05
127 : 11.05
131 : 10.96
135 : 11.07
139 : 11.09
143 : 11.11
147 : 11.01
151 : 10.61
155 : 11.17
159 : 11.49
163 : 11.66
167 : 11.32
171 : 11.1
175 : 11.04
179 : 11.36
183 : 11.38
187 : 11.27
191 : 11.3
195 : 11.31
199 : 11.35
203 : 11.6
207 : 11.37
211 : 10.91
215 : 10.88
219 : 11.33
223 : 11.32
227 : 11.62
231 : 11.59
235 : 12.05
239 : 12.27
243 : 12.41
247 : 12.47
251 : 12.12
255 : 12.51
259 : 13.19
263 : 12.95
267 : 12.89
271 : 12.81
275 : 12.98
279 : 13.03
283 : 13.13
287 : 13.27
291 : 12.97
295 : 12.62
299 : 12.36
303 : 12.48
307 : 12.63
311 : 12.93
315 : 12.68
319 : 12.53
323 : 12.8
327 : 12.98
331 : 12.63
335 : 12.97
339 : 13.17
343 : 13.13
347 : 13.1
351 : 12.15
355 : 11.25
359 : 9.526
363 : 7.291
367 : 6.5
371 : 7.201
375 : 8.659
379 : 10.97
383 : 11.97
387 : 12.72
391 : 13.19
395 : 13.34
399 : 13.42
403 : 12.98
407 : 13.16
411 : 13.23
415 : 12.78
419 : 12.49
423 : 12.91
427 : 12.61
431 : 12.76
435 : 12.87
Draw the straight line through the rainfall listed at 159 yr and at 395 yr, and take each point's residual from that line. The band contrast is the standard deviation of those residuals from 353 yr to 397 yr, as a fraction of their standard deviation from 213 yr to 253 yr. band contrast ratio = 5.5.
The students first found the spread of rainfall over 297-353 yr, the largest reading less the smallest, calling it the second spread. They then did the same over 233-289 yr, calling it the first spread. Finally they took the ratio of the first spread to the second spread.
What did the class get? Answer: 1.2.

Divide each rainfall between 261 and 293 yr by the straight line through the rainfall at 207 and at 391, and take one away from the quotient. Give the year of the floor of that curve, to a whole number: 291 yr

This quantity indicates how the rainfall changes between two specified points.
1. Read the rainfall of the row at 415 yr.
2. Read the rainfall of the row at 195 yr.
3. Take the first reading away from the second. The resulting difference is -1.5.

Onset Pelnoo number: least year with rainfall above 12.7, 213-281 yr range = 259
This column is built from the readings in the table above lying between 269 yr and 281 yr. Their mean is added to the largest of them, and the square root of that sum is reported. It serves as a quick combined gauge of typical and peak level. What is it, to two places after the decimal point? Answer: 5.10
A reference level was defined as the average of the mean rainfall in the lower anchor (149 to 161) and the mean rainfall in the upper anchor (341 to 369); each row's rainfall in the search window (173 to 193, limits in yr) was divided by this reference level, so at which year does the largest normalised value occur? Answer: 183 yr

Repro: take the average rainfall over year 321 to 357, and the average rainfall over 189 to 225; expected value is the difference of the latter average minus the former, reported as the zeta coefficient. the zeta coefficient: -1.4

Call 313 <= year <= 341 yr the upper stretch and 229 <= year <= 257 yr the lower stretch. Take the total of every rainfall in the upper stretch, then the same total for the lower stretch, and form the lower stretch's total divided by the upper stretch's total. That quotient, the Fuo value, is 0.95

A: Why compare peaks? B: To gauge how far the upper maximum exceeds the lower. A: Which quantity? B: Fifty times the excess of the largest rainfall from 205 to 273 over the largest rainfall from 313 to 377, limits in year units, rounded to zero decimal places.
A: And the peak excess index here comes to 1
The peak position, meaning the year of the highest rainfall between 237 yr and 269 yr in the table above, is 259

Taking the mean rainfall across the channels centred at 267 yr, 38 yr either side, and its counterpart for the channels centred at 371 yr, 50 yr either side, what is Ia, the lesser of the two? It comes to 11.7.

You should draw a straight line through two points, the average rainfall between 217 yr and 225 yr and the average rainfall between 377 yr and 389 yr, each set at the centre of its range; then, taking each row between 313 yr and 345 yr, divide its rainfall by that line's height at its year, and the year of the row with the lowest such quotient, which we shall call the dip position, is 319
